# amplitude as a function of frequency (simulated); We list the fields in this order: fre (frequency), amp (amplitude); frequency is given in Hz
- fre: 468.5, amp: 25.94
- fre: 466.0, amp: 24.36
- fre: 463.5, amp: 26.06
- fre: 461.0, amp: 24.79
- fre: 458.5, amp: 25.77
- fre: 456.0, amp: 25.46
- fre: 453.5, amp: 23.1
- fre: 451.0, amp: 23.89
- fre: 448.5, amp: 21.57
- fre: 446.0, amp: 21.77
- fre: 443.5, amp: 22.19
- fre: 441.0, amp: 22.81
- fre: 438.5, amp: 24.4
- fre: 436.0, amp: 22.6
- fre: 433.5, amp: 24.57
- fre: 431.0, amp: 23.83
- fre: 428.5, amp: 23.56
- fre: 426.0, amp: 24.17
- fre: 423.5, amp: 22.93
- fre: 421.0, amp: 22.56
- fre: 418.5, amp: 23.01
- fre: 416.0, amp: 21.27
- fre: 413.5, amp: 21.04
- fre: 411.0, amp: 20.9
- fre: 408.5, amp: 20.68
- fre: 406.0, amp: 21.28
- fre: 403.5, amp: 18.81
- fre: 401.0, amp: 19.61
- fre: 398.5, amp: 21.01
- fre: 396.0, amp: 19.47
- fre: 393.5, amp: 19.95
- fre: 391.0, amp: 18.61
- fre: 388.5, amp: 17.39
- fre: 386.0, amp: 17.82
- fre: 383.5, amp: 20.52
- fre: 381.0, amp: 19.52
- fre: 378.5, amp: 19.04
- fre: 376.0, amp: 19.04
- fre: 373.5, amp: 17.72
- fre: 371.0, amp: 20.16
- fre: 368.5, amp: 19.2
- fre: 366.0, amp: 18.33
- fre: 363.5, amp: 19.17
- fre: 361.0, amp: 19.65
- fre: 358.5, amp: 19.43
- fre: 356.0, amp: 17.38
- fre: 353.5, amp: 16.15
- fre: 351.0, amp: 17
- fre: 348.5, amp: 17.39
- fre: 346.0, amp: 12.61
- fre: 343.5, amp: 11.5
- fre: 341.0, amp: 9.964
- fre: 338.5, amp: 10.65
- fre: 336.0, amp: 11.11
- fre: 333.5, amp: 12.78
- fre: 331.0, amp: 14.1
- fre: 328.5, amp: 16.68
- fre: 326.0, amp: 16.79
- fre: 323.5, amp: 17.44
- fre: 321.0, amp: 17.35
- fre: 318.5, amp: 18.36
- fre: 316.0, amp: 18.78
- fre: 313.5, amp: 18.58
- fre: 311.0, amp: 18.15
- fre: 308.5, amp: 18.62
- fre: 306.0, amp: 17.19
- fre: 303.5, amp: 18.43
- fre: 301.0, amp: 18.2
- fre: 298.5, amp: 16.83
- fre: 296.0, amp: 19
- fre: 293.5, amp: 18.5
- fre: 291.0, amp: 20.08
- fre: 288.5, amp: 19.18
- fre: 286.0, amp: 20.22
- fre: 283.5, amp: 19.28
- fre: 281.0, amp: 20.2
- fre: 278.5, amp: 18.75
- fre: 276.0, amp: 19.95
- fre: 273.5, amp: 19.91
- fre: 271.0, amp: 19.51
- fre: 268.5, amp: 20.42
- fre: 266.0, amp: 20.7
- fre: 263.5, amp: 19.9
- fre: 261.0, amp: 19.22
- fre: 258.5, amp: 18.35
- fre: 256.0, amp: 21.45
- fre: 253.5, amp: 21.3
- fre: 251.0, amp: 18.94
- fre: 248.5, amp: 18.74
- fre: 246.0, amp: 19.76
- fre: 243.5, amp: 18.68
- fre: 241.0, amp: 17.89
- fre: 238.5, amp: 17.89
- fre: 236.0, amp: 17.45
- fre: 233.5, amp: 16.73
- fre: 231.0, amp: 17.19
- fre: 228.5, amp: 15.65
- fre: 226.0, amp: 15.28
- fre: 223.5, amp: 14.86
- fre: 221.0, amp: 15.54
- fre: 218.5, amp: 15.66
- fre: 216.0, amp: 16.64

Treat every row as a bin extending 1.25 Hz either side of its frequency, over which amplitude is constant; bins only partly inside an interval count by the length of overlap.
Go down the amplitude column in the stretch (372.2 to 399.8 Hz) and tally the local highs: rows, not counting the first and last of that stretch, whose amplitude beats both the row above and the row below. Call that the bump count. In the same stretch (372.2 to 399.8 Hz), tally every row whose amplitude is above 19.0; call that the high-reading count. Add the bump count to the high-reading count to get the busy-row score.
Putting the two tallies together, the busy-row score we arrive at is 9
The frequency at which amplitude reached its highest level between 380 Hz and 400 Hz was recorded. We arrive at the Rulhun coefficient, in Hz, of 398.5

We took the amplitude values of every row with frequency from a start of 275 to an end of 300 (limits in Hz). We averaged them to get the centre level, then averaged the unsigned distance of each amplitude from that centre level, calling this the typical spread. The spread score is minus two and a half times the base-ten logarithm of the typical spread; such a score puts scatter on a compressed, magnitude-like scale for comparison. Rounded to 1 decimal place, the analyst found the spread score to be 0.3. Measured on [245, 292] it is 0.4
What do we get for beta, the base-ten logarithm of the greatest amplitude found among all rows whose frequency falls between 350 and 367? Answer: 1.29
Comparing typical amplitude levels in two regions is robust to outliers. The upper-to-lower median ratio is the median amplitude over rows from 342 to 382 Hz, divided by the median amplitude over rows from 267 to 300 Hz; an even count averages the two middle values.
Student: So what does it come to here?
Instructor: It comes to 0.96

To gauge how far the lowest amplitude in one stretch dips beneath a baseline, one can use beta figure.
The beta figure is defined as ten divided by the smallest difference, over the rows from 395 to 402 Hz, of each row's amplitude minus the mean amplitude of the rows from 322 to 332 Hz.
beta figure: 3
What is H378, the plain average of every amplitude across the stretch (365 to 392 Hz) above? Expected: 18.9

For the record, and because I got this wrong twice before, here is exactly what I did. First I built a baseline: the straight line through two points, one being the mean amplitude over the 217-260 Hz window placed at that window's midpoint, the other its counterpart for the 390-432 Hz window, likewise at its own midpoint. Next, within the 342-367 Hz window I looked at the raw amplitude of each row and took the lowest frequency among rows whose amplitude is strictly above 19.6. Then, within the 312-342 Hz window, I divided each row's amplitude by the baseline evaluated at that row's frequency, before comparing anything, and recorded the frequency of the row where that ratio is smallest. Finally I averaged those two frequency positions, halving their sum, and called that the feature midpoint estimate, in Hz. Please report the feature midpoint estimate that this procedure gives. 351.0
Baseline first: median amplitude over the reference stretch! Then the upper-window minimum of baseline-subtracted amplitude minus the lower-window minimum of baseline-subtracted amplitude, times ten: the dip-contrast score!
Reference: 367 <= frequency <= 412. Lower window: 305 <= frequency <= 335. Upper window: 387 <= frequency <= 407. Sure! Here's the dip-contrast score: 46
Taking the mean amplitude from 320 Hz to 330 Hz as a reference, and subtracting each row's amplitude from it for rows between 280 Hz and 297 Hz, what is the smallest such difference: -3.2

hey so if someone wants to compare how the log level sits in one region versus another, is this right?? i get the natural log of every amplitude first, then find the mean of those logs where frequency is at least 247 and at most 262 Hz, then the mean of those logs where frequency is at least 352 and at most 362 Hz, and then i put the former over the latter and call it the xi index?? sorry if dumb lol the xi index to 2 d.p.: 1.03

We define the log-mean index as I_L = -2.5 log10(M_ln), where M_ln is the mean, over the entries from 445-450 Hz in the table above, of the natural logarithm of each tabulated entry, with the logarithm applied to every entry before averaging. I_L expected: -1.22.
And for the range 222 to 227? -1.08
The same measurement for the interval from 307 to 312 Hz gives -1.16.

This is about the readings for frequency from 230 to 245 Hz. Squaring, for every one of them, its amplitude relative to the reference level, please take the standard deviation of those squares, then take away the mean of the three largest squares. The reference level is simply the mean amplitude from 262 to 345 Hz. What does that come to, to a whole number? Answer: 0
